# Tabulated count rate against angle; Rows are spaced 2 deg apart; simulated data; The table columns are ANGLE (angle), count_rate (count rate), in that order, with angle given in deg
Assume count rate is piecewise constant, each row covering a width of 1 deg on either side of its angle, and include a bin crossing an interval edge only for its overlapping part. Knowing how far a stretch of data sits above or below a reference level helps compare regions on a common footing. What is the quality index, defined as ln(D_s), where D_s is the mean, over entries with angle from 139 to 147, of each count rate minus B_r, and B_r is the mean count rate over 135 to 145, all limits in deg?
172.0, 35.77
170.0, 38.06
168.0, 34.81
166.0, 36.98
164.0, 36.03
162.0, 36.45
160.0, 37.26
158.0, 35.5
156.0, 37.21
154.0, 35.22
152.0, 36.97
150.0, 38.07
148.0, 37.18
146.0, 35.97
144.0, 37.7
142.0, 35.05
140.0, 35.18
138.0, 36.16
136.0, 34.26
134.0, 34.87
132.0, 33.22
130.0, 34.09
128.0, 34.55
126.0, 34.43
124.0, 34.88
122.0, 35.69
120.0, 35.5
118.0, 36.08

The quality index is -1.2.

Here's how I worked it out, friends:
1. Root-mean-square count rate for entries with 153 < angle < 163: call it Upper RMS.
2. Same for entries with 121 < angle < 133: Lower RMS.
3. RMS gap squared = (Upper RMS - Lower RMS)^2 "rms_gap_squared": 3.4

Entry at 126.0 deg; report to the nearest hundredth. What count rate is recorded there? 34.43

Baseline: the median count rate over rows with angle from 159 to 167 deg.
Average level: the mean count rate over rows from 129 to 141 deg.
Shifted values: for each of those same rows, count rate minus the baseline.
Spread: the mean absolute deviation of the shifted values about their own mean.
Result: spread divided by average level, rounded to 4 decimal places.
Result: 0.0223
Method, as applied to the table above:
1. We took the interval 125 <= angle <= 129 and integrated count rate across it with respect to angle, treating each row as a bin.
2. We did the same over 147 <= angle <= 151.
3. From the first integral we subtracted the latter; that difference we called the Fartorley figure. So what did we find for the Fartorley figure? -13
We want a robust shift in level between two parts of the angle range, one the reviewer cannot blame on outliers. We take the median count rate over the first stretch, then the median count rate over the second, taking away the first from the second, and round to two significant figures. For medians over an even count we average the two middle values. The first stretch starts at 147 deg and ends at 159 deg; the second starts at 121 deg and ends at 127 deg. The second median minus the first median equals -2.2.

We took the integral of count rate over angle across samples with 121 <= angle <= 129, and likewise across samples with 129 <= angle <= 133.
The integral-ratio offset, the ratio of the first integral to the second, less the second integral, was -133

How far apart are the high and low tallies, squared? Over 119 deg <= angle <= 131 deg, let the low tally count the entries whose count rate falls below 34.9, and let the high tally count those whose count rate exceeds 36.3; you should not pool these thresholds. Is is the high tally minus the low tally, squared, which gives 16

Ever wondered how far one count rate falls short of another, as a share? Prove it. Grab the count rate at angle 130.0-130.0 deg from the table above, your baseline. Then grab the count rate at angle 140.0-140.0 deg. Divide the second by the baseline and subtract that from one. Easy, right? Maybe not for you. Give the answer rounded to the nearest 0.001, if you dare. -0.032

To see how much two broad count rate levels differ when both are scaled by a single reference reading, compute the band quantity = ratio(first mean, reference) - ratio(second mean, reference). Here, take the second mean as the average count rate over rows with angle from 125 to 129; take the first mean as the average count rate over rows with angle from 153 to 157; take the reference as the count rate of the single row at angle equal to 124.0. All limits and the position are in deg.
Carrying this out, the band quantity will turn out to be 0.049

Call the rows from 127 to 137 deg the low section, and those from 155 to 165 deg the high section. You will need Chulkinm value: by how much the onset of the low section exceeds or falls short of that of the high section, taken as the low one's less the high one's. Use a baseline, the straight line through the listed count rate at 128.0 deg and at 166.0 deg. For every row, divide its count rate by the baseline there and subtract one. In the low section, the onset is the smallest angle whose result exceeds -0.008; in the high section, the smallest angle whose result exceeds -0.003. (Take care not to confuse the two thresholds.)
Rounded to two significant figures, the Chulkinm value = -28 deg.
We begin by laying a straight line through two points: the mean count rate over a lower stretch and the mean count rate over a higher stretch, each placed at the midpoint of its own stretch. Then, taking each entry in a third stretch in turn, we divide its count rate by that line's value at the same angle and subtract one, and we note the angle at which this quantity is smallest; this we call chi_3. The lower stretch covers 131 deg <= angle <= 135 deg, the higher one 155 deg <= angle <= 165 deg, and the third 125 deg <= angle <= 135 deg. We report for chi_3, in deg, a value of 132.0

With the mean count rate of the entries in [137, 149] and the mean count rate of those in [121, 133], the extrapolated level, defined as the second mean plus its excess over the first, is 32.7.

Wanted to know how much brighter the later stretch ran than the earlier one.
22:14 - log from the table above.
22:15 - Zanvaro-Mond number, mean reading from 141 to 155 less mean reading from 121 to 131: 1.9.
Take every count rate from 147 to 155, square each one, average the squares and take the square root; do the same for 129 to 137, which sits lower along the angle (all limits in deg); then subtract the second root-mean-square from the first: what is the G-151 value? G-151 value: 2.8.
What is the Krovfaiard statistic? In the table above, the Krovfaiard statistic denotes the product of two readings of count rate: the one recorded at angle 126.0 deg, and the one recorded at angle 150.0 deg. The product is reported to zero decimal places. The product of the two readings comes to 1311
